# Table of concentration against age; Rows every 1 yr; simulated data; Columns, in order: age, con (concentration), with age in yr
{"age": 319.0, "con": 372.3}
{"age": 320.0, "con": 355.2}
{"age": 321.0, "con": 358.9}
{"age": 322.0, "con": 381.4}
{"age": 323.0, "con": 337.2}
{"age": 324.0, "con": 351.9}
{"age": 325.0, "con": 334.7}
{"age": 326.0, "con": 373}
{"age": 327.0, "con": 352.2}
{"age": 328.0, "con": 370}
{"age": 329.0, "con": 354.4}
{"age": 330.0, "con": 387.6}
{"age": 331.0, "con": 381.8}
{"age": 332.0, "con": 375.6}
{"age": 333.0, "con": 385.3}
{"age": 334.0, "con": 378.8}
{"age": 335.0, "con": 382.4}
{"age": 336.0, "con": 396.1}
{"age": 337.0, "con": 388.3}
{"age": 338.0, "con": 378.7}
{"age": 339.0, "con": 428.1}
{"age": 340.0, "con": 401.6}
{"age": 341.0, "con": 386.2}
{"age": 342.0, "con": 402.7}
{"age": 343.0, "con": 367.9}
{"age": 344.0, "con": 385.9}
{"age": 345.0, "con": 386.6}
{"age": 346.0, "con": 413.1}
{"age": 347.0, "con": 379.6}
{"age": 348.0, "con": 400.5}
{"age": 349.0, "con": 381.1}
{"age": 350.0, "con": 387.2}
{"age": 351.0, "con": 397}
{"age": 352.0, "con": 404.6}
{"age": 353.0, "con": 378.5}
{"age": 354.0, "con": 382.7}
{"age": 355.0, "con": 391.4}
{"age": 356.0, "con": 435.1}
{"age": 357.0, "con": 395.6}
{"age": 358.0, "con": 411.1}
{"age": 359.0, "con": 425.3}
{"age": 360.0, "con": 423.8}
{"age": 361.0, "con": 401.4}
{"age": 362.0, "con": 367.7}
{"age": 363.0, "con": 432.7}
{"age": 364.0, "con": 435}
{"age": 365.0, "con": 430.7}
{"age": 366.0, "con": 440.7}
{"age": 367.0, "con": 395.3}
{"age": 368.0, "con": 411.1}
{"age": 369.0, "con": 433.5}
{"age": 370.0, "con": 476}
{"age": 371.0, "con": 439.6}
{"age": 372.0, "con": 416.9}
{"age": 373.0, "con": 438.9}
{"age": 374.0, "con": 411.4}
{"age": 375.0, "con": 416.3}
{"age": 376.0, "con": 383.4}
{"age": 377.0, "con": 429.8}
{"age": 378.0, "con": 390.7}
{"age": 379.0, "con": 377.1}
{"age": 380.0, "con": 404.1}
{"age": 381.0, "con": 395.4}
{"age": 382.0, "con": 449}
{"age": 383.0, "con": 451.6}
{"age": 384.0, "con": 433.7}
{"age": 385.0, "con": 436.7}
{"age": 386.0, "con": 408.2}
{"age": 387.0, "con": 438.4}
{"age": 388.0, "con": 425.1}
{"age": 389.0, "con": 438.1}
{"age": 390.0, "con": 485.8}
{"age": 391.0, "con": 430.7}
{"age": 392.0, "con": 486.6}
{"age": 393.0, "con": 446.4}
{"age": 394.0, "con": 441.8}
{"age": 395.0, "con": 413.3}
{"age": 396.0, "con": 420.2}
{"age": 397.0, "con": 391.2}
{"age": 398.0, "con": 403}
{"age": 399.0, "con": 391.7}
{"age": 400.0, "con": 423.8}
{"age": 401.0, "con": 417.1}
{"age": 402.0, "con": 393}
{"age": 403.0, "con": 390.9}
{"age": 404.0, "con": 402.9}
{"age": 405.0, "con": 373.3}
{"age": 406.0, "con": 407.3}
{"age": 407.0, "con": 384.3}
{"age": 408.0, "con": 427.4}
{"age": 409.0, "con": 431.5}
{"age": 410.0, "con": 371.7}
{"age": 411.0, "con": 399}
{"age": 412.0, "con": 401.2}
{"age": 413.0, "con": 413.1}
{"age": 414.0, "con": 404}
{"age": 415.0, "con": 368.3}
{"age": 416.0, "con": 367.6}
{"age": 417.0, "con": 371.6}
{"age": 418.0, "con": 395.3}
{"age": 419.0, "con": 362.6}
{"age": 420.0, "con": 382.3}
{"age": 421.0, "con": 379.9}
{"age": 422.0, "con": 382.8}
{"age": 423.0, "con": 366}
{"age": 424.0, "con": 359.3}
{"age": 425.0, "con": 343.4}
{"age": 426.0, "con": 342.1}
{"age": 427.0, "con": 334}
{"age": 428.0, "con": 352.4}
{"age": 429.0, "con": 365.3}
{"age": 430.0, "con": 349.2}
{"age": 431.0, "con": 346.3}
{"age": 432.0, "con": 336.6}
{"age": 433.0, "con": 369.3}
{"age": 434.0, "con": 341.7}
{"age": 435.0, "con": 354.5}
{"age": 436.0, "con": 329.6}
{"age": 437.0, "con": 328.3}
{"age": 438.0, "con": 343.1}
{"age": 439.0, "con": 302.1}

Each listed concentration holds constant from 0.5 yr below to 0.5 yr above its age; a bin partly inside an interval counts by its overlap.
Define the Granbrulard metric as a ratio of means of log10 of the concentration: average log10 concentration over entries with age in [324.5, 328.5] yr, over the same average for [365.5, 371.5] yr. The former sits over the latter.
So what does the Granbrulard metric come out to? 0.97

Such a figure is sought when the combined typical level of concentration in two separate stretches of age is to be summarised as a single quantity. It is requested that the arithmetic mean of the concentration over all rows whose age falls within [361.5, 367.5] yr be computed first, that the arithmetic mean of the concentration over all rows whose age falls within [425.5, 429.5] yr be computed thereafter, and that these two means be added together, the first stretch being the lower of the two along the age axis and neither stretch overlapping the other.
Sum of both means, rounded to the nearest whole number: 765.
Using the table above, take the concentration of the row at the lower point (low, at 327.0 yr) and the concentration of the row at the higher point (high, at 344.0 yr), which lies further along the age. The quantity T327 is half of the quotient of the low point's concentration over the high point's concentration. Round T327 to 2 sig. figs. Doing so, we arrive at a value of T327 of 0.46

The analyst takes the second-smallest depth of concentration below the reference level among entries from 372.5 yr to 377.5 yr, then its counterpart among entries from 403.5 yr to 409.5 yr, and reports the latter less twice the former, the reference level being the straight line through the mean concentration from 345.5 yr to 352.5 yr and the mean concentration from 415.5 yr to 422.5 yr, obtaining 37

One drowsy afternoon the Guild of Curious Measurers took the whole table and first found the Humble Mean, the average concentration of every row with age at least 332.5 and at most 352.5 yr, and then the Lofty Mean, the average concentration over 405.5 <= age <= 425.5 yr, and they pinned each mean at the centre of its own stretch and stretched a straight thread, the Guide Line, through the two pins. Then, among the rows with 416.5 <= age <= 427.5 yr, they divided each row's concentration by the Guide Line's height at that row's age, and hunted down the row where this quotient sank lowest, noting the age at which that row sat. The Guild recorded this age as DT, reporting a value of 427.0 yr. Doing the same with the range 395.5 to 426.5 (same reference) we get 426.0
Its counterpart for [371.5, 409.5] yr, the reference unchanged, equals 405.0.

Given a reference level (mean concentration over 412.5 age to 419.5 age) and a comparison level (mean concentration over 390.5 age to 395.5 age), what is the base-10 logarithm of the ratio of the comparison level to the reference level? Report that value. 0.064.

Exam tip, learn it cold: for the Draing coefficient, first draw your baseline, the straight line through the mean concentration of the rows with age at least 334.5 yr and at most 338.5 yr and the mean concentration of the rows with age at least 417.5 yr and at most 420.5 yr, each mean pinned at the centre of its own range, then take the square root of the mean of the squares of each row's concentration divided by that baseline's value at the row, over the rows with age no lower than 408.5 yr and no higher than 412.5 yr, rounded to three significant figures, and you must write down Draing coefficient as 1.05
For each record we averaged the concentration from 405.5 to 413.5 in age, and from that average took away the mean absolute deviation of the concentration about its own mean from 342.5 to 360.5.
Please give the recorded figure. 390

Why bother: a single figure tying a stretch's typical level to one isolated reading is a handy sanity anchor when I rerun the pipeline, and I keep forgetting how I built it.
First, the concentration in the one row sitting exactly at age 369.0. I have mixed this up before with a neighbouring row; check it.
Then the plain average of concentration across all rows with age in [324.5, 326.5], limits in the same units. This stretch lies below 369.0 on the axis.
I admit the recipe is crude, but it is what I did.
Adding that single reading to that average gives 787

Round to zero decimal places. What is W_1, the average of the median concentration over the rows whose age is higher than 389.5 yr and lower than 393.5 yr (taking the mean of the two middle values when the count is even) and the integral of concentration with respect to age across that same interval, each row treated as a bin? 1158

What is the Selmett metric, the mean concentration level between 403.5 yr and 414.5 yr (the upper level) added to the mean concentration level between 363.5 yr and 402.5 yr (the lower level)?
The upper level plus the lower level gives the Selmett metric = 826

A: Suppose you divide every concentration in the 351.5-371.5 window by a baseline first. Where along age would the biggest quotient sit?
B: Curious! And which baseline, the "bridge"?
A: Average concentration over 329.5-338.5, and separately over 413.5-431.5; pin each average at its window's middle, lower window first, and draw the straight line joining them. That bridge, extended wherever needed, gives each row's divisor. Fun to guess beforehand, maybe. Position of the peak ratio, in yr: 370.0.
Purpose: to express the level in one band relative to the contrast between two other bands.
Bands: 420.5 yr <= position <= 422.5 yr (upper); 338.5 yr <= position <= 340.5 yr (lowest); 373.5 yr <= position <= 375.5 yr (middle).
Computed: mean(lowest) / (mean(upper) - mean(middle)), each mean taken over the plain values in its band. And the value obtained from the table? -13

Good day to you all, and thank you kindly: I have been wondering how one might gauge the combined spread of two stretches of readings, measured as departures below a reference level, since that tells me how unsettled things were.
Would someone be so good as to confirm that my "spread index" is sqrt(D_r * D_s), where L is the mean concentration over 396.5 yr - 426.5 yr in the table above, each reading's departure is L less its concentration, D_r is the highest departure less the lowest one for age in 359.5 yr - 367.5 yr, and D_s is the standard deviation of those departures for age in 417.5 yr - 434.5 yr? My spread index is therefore 36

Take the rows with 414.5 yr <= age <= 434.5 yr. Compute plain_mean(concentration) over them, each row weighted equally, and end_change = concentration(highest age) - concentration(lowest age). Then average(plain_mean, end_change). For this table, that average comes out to 167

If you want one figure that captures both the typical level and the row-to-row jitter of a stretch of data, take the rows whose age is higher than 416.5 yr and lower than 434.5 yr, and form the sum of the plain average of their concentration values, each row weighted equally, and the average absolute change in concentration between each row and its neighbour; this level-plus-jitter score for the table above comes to 375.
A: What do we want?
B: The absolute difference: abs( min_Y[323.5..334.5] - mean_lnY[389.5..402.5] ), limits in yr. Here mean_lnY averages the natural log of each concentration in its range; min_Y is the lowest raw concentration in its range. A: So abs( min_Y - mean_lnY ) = 329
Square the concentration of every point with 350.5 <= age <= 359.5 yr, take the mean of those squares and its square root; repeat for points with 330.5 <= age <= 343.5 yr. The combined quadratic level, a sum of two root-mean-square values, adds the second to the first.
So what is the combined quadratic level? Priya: 792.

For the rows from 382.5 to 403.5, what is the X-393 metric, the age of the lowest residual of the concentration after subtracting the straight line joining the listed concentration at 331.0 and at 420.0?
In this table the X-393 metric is 403.0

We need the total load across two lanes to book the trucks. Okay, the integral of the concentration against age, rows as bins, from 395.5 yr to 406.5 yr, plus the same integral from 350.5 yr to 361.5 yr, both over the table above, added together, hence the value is 8861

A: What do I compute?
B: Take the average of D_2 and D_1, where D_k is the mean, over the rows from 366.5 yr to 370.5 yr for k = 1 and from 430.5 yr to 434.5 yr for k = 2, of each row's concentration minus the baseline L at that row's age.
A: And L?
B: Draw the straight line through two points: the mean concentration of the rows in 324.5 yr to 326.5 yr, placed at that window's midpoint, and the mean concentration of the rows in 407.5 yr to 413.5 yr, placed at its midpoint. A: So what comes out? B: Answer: -12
